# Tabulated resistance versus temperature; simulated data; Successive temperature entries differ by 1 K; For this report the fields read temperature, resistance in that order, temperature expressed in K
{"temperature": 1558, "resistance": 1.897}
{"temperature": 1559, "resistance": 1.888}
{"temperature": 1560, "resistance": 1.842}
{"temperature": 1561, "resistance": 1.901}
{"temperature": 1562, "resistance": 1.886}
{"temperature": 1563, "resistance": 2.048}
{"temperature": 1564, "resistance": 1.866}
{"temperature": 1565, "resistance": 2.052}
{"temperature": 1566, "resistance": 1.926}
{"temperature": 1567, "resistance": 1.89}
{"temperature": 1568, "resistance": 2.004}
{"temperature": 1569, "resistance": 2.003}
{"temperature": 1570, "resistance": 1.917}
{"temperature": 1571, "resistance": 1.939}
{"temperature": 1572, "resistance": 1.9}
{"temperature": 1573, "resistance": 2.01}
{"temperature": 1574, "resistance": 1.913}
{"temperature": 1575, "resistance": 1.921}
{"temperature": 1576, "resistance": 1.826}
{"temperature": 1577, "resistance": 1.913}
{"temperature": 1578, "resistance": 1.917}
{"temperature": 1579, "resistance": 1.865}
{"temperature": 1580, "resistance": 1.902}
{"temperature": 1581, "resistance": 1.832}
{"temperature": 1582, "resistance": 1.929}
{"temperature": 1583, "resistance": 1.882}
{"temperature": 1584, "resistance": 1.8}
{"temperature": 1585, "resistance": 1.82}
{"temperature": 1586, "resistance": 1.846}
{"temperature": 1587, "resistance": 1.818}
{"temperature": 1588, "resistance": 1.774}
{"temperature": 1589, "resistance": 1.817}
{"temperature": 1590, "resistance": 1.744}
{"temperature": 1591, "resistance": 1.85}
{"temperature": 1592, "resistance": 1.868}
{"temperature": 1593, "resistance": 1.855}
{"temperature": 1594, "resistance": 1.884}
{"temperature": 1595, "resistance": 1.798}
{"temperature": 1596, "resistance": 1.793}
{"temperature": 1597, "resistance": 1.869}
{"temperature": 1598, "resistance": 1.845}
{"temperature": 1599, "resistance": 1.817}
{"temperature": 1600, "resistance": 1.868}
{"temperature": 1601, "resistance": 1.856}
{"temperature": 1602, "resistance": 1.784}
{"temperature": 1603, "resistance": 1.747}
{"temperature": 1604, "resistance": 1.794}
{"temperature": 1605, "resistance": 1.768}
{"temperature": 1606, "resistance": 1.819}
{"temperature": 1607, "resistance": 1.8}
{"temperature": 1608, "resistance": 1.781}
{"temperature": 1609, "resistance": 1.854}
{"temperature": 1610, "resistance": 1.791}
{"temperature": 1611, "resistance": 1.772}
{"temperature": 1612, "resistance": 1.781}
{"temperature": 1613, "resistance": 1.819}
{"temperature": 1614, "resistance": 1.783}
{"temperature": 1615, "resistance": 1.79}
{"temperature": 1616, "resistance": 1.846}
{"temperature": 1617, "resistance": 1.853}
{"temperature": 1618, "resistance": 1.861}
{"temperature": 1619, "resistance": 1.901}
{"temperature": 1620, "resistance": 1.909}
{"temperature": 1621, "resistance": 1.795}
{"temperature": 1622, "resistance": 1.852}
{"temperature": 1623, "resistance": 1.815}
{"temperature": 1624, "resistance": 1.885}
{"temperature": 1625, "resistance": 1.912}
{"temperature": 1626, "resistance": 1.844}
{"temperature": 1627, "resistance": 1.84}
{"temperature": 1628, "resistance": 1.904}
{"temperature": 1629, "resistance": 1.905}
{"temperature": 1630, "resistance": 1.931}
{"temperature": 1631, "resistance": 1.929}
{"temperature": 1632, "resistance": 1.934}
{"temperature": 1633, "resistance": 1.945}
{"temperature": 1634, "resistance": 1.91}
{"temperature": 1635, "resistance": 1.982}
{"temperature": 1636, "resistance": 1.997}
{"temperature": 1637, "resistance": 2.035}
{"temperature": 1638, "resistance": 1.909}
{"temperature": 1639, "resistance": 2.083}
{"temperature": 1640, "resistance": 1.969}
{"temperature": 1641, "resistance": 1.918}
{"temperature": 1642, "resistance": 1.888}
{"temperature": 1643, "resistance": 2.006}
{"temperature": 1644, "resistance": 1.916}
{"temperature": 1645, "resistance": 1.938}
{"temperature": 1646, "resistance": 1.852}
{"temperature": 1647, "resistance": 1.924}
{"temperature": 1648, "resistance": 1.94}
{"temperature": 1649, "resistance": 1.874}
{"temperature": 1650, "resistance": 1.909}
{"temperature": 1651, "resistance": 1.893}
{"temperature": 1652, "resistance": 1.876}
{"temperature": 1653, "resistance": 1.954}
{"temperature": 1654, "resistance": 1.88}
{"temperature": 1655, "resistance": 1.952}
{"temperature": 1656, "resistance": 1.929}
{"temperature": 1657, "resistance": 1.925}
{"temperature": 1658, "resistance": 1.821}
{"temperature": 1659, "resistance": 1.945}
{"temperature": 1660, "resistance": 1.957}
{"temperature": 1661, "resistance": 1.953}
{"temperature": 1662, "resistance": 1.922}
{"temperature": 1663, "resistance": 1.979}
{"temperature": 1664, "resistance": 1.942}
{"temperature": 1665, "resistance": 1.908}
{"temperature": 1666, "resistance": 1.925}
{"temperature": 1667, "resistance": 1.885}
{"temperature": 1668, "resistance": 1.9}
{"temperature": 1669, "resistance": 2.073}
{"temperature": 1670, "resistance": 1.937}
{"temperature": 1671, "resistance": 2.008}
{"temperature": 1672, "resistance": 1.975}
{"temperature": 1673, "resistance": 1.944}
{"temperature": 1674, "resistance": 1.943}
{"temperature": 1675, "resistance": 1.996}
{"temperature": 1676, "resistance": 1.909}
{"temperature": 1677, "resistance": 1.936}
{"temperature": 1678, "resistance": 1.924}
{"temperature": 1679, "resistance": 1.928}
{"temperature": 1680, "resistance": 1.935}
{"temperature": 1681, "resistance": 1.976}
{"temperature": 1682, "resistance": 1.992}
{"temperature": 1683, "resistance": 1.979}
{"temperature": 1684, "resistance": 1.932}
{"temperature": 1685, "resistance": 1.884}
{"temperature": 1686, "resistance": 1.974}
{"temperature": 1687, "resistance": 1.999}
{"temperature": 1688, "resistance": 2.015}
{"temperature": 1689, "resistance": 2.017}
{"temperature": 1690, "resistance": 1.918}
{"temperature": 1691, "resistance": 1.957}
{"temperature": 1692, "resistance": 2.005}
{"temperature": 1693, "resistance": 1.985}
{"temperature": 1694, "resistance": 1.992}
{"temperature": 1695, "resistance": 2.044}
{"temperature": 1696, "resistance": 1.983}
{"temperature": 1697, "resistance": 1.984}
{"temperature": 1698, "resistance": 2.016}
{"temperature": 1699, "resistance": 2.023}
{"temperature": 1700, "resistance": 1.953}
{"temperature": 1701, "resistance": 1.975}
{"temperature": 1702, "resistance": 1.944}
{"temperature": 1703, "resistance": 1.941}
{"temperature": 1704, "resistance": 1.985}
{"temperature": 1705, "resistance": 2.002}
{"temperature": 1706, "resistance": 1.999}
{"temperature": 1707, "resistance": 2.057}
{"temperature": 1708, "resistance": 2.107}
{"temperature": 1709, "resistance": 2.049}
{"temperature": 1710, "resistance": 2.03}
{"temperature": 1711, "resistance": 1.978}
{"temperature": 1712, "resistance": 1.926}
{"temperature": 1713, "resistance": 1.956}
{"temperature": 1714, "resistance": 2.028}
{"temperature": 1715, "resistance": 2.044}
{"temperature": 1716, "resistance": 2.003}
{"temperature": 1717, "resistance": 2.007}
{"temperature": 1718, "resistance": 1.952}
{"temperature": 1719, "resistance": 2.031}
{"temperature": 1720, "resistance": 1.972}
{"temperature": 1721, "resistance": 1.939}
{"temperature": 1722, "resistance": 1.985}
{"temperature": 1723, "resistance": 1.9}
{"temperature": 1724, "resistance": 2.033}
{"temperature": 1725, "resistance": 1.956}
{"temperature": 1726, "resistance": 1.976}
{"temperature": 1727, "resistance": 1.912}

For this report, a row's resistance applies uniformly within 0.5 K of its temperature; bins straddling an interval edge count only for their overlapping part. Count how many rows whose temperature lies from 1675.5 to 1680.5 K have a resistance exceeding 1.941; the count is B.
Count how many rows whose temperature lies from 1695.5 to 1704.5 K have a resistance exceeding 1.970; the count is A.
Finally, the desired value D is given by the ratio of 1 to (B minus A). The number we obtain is -0.2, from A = 6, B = 0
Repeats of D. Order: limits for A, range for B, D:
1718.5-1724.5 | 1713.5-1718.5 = 1.0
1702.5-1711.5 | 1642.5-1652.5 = -0.1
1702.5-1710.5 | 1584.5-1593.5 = -0.1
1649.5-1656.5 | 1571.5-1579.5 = 1.0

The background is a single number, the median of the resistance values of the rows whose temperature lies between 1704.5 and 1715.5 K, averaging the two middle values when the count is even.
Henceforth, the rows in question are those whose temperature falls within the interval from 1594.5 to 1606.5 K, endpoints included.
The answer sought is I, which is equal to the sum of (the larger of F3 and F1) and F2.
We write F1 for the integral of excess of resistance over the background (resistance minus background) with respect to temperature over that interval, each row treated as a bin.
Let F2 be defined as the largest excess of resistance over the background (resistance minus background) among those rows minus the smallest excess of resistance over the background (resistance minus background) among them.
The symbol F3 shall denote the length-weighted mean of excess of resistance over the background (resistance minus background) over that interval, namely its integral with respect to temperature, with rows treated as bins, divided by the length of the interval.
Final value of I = -0.09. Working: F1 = -2.6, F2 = 0.122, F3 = -0.21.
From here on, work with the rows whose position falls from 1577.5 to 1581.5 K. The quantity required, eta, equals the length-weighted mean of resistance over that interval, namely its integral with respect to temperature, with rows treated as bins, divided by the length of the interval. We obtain 1.879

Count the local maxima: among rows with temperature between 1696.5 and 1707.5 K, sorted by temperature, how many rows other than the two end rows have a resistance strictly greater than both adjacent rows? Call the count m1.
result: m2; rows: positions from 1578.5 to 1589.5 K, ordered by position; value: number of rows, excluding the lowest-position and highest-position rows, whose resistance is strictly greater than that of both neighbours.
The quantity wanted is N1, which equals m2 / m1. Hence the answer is 1.00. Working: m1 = 3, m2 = 3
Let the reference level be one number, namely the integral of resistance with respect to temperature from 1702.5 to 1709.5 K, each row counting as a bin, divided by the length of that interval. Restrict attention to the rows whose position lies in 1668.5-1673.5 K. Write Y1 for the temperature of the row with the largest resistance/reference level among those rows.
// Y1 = 1669 K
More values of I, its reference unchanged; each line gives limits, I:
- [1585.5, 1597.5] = -0.06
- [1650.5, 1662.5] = 0.03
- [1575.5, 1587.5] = -0.04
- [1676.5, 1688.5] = 0.06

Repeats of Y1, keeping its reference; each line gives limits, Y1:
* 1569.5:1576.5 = 1573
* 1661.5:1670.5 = 1669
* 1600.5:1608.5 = 1601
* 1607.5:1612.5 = 1609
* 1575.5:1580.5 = 1578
